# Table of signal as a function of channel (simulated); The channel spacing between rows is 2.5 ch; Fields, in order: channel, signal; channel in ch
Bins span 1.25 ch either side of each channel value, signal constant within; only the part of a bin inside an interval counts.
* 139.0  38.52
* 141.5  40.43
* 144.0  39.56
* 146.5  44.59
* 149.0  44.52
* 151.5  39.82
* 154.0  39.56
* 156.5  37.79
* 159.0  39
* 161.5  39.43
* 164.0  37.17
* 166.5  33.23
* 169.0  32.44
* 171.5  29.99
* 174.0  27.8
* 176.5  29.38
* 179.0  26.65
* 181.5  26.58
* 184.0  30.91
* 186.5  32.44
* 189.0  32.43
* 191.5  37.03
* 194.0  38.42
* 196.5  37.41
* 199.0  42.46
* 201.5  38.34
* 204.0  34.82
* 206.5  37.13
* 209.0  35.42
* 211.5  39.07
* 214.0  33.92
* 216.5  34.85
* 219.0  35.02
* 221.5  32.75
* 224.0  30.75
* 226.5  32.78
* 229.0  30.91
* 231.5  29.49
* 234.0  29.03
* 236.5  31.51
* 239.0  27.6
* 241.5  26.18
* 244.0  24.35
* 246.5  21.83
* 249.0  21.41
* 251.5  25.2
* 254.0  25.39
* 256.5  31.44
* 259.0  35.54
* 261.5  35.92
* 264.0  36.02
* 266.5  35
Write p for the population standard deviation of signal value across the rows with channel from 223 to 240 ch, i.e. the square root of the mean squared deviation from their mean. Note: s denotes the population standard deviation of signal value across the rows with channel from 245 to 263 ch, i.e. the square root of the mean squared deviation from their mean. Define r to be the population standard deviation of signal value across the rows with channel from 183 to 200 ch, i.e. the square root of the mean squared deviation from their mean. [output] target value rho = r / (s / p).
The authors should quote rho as 1.1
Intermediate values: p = 1.6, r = 3.8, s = 5.7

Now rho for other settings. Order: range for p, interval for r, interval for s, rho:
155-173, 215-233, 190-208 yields 3.1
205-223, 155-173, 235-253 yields 2.0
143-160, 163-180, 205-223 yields 4.4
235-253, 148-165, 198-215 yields 2.6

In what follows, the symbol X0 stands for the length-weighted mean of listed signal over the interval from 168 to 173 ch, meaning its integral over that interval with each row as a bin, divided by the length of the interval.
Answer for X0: 31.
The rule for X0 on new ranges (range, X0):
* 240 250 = 24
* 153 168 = 38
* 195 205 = 38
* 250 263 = 31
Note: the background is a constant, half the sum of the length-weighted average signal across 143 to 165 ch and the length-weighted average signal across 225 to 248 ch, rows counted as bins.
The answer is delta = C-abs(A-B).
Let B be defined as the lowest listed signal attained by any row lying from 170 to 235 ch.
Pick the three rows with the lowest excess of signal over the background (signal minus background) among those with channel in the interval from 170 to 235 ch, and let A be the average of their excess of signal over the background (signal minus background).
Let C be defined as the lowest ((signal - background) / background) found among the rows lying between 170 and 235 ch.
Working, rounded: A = -7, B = 26.58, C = -0.222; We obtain -34.0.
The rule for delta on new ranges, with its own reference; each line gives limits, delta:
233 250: -33.4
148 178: -33.1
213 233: -33.4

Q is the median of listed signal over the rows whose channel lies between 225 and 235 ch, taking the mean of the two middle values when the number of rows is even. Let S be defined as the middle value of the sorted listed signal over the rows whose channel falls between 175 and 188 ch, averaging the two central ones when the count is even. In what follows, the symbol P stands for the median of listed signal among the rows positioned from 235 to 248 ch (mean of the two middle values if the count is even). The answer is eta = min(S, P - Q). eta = -4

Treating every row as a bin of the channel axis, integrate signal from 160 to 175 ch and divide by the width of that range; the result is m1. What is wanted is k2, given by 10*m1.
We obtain 335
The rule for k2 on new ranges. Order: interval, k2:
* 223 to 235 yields 306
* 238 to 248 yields 248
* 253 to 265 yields 330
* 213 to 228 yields 333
